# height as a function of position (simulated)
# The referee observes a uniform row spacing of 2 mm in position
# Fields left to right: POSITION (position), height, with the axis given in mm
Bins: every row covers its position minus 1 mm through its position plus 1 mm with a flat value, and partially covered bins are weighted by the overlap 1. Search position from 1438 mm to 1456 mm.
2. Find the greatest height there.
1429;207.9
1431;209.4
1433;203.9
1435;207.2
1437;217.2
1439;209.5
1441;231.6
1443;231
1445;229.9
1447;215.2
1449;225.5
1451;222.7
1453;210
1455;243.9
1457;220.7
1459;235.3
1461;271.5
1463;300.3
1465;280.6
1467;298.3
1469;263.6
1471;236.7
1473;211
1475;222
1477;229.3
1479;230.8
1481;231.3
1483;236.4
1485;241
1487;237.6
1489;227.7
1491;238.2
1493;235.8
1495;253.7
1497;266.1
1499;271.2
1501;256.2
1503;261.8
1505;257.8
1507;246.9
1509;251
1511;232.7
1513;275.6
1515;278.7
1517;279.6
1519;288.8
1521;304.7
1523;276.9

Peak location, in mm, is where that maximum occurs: 1455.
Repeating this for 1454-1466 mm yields 1463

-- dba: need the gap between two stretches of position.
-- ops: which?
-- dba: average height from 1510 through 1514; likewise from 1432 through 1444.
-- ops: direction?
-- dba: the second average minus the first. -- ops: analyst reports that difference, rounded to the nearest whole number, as -37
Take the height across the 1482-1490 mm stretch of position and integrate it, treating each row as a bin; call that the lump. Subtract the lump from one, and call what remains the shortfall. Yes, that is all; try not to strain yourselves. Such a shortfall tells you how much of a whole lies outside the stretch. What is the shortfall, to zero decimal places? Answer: -1884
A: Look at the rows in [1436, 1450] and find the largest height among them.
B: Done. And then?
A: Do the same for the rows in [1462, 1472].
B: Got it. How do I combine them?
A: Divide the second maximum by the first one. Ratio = 1.30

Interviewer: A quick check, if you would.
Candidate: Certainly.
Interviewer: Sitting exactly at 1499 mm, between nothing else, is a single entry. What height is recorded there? 271.2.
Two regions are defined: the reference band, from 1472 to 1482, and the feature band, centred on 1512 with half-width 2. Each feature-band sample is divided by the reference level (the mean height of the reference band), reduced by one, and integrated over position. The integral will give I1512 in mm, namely 0.5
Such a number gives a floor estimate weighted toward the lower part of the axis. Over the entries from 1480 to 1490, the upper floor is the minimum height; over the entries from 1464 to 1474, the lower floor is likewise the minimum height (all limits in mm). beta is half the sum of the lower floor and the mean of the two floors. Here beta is 215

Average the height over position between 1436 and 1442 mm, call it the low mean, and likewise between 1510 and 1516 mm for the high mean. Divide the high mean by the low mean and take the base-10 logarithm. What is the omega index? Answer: 0.078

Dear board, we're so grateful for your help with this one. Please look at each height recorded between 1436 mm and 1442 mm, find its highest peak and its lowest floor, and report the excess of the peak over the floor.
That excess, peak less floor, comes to 22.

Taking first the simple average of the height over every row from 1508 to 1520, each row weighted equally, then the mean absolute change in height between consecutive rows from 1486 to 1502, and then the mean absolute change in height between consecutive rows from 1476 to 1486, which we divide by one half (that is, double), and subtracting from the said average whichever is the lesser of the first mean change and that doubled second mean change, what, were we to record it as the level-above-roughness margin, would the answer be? 262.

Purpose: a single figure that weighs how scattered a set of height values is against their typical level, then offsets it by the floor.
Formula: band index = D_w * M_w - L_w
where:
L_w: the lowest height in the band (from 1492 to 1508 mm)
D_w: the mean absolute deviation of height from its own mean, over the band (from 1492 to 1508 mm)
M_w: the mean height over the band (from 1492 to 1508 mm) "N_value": 1824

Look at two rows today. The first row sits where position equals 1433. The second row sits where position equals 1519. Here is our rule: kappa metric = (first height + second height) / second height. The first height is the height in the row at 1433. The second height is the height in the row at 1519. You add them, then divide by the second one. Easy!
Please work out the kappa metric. 1.71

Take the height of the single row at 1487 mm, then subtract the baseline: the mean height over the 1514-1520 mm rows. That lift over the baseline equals -45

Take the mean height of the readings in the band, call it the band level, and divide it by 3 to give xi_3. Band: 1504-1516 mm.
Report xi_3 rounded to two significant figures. 86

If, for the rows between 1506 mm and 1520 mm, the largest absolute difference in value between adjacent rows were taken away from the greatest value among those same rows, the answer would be 246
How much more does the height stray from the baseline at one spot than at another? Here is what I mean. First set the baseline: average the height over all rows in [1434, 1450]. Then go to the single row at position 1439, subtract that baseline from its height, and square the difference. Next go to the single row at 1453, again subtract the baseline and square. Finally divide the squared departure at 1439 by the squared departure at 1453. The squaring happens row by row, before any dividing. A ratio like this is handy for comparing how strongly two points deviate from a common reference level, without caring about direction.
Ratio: 1.1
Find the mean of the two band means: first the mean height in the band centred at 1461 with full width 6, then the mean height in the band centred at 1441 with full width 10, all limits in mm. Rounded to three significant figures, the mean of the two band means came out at 246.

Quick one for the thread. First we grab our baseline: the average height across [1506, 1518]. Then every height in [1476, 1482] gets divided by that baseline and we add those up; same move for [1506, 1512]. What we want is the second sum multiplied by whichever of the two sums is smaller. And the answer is 7.4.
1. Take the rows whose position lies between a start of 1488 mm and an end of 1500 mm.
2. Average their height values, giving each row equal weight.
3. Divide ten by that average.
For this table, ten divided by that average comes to 0.040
